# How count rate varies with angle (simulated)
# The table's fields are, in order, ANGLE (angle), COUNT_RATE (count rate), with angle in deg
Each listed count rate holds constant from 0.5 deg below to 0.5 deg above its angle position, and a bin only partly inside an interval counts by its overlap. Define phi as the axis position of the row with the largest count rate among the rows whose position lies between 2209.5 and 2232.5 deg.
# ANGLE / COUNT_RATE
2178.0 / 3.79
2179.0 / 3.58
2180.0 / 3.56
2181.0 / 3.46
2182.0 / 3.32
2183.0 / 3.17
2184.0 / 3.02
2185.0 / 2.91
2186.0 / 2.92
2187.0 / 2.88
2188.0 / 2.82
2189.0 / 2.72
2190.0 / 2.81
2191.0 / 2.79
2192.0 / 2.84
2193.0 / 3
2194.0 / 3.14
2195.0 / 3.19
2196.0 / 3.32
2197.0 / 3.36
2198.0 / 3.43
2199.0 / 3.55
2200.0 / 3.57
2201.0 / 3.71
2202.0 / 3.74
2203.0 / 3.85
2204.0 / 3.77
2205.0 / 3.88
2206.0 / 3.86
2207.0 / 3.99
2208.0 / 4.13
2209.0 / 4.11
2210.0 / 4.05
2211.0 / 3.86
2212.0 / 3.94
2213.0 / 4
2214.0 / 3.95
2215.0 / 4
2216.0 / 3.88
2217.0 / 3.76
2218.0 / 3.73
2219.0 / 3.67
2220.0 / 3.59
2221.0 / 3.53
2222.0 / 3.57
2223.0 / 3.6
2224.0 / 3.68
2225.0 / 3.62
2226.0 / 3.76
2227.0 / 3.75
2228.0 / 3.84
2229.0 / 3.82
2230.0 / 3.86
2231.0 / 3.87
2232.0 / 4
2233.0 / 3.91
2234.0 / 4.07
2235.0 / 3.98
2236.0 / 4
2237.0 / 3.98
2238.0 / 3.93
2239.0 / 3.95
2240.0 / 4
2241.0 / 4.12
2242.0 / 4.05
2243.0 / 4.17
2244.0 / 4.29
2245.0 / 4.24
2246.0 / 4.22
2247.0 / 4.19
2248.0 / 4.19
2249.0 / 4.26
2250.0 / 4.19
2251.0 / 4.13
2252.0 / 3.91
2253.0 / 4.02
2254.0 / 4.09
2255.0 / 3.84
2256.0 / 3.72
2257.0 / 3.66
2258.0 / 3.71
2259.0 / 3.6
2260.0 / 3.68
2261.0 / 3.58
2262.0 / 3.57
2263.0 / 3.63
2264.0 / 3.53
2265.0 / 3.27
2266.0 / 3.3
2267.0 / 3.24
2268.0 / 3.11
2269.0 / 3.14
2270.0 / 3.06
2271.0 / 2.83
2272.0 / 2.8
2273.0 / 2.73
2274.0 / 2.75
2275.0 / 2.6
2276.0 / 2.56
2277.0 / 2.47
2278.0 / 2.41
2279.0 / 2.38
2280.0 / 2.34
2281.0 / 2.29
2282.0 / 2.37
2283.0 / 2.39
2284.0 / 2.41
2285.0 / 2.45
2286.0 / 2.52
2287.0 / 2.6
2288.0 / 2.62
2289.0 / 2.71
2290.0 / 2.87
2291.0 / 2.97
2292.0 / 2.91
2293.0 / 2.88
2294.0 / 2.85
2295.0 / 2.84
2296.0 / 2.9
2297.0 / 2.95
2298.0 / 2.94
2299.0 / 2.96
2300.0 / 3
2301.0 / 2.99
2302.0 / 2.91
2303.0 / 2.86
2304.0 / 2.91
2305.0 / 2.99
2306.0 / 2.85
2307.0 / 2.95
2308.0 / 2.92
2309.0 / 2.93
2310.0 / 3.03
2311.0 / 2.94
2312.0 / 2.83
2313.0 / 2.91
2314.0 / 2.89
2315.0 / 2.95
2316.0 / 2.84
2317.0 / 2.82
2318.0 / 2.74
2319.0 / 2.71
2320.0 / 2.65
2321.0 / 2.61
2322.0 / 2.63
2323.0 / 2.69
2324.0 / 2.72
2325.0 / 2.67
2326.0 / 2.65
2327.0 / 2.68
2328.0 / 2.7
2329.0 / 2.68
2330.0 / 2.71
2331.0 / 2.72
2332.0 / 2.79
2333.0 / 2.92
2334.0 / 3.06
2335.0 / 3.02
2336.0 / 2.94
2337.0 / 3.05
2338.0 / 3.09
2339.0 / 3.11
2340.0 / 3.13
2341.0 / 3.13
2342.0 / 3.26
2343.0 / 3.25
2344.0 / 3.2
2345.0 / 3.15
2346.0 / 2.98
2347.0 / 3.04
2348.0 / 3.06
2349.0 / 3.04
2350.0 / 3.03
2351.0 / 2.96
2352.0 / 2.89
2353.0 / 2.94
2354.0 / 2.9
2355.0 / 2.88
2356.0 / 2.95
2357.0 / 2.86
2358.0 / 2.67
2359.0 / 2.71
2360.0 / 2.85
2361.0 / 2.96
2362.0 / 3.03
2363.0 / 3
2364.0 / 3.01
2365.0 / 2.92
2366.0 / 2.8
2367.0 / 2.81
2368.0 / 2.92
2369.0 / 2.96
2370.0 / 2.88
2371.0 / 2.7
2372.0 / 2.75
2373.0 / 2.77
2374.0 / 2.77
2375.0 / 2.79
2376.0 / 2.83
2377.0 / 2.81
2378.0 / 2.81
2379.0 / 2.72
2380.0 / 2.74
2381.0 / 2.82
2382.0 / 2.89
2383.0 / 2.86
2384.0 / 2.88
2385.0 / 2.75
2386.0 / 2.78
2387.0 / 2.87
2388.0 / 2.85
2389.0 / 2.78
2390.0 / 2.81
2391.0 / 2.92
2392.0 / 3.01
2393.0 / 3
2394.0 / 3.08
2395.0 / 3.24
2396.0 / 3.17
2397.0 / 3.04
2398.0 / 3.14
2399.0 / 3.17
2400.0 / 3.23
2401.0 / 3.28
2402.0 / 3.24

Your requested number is 2210.0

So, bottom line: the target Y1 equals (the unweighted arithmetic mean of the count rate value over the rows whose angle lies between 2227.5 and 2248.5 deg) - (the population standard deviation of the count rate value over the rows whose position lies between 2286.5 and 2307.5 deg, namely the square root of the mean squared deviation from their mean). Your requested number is 3.9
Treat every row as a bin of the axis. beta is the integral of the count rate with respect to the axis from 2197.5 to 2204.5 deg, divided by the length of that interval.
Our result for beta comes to 3.7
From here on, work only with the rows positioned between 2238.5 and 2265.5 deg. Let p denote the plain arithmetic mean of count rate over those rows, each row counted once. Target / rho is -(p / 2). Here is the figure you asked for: -2.0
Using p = 3.9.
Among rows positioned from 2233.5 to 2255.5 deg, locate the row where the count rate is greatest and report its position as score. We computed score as 2244.0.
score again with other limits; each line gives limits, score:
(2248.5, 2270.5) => 2249.0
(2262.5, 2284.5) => 2263.0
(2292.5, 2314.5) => 2310.0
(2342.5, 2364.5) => 2343.0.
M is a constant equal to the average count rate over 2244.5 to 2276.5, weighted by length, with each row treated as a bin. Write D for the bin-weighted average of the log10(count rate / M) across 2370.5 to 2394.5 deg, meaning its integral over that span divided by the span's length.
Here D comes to -0.10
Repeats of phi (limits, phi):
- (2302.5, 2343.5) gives 2342.0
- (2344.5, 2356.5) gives 2345.0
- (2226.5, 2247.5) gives 2244.0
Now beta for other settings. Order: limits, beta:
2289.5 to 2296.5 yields 2.9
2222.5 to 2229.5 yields 3.7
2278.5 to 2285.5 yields 2.4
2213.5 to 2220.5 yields 3.8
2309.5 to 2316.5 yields 2.9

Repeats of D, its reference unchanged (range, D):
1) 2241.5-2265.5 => 0.04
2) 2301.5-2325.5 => -0.10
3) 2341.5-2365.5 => -0.08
